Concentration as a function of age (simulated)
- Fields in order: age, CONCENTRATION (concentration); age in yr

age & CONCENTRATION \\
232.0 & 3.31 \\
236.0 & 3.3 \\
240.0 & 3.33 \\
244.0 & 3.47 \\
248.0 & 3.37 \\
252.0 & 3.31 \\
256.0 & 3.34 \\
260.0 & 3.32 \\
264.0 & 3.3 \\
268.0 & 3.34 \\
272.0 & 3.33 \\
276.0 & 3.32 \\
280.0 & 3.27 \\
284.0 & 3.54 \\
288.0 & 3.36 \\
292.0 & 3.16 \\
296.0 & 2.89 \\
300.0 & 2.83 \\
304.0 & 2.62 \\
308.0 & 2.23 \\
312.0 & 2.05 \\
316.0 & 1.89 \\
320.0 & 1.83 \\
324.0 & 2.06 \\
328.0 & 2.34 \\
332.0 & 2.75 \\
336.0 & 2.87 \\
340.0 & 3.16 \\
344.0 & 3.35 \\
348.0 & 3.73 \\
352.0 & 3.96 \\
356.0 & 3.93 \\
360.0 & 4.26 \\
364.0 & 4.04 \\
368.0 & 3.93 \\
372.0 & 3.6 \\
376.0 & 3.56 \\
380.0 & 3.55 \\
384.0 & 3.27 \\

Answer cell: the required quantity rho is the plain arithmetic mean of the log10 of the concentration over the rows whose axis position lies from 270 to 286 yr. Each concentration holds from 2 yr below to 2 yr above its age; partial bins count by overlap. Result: 0.53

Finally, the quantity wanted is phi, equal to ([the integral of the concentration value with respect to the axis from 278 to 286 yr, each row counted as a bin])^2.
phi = 742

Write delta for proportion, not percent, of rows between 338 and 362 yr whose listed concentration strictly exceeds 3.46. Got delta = 0.7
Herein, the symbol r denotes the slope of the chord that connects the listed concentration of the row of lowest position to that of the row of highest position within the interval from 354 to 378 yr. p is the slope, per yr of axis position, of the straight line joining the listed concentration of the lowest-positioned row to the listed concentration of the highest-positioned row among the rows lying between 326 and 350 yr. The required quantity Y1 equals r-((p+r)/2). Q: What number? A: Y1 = -0.04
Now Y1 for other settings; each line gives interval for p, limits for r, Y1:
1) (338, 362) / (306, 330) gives -0.02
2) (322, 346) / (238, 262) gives -0.03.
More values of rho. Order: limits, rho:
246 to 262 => 0.52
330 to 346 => 0.48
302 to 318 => 0.34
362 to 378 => 0.58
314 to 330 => 0.31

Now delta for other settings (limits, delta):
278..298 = 0.2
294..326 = 0.0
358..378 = 1.0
